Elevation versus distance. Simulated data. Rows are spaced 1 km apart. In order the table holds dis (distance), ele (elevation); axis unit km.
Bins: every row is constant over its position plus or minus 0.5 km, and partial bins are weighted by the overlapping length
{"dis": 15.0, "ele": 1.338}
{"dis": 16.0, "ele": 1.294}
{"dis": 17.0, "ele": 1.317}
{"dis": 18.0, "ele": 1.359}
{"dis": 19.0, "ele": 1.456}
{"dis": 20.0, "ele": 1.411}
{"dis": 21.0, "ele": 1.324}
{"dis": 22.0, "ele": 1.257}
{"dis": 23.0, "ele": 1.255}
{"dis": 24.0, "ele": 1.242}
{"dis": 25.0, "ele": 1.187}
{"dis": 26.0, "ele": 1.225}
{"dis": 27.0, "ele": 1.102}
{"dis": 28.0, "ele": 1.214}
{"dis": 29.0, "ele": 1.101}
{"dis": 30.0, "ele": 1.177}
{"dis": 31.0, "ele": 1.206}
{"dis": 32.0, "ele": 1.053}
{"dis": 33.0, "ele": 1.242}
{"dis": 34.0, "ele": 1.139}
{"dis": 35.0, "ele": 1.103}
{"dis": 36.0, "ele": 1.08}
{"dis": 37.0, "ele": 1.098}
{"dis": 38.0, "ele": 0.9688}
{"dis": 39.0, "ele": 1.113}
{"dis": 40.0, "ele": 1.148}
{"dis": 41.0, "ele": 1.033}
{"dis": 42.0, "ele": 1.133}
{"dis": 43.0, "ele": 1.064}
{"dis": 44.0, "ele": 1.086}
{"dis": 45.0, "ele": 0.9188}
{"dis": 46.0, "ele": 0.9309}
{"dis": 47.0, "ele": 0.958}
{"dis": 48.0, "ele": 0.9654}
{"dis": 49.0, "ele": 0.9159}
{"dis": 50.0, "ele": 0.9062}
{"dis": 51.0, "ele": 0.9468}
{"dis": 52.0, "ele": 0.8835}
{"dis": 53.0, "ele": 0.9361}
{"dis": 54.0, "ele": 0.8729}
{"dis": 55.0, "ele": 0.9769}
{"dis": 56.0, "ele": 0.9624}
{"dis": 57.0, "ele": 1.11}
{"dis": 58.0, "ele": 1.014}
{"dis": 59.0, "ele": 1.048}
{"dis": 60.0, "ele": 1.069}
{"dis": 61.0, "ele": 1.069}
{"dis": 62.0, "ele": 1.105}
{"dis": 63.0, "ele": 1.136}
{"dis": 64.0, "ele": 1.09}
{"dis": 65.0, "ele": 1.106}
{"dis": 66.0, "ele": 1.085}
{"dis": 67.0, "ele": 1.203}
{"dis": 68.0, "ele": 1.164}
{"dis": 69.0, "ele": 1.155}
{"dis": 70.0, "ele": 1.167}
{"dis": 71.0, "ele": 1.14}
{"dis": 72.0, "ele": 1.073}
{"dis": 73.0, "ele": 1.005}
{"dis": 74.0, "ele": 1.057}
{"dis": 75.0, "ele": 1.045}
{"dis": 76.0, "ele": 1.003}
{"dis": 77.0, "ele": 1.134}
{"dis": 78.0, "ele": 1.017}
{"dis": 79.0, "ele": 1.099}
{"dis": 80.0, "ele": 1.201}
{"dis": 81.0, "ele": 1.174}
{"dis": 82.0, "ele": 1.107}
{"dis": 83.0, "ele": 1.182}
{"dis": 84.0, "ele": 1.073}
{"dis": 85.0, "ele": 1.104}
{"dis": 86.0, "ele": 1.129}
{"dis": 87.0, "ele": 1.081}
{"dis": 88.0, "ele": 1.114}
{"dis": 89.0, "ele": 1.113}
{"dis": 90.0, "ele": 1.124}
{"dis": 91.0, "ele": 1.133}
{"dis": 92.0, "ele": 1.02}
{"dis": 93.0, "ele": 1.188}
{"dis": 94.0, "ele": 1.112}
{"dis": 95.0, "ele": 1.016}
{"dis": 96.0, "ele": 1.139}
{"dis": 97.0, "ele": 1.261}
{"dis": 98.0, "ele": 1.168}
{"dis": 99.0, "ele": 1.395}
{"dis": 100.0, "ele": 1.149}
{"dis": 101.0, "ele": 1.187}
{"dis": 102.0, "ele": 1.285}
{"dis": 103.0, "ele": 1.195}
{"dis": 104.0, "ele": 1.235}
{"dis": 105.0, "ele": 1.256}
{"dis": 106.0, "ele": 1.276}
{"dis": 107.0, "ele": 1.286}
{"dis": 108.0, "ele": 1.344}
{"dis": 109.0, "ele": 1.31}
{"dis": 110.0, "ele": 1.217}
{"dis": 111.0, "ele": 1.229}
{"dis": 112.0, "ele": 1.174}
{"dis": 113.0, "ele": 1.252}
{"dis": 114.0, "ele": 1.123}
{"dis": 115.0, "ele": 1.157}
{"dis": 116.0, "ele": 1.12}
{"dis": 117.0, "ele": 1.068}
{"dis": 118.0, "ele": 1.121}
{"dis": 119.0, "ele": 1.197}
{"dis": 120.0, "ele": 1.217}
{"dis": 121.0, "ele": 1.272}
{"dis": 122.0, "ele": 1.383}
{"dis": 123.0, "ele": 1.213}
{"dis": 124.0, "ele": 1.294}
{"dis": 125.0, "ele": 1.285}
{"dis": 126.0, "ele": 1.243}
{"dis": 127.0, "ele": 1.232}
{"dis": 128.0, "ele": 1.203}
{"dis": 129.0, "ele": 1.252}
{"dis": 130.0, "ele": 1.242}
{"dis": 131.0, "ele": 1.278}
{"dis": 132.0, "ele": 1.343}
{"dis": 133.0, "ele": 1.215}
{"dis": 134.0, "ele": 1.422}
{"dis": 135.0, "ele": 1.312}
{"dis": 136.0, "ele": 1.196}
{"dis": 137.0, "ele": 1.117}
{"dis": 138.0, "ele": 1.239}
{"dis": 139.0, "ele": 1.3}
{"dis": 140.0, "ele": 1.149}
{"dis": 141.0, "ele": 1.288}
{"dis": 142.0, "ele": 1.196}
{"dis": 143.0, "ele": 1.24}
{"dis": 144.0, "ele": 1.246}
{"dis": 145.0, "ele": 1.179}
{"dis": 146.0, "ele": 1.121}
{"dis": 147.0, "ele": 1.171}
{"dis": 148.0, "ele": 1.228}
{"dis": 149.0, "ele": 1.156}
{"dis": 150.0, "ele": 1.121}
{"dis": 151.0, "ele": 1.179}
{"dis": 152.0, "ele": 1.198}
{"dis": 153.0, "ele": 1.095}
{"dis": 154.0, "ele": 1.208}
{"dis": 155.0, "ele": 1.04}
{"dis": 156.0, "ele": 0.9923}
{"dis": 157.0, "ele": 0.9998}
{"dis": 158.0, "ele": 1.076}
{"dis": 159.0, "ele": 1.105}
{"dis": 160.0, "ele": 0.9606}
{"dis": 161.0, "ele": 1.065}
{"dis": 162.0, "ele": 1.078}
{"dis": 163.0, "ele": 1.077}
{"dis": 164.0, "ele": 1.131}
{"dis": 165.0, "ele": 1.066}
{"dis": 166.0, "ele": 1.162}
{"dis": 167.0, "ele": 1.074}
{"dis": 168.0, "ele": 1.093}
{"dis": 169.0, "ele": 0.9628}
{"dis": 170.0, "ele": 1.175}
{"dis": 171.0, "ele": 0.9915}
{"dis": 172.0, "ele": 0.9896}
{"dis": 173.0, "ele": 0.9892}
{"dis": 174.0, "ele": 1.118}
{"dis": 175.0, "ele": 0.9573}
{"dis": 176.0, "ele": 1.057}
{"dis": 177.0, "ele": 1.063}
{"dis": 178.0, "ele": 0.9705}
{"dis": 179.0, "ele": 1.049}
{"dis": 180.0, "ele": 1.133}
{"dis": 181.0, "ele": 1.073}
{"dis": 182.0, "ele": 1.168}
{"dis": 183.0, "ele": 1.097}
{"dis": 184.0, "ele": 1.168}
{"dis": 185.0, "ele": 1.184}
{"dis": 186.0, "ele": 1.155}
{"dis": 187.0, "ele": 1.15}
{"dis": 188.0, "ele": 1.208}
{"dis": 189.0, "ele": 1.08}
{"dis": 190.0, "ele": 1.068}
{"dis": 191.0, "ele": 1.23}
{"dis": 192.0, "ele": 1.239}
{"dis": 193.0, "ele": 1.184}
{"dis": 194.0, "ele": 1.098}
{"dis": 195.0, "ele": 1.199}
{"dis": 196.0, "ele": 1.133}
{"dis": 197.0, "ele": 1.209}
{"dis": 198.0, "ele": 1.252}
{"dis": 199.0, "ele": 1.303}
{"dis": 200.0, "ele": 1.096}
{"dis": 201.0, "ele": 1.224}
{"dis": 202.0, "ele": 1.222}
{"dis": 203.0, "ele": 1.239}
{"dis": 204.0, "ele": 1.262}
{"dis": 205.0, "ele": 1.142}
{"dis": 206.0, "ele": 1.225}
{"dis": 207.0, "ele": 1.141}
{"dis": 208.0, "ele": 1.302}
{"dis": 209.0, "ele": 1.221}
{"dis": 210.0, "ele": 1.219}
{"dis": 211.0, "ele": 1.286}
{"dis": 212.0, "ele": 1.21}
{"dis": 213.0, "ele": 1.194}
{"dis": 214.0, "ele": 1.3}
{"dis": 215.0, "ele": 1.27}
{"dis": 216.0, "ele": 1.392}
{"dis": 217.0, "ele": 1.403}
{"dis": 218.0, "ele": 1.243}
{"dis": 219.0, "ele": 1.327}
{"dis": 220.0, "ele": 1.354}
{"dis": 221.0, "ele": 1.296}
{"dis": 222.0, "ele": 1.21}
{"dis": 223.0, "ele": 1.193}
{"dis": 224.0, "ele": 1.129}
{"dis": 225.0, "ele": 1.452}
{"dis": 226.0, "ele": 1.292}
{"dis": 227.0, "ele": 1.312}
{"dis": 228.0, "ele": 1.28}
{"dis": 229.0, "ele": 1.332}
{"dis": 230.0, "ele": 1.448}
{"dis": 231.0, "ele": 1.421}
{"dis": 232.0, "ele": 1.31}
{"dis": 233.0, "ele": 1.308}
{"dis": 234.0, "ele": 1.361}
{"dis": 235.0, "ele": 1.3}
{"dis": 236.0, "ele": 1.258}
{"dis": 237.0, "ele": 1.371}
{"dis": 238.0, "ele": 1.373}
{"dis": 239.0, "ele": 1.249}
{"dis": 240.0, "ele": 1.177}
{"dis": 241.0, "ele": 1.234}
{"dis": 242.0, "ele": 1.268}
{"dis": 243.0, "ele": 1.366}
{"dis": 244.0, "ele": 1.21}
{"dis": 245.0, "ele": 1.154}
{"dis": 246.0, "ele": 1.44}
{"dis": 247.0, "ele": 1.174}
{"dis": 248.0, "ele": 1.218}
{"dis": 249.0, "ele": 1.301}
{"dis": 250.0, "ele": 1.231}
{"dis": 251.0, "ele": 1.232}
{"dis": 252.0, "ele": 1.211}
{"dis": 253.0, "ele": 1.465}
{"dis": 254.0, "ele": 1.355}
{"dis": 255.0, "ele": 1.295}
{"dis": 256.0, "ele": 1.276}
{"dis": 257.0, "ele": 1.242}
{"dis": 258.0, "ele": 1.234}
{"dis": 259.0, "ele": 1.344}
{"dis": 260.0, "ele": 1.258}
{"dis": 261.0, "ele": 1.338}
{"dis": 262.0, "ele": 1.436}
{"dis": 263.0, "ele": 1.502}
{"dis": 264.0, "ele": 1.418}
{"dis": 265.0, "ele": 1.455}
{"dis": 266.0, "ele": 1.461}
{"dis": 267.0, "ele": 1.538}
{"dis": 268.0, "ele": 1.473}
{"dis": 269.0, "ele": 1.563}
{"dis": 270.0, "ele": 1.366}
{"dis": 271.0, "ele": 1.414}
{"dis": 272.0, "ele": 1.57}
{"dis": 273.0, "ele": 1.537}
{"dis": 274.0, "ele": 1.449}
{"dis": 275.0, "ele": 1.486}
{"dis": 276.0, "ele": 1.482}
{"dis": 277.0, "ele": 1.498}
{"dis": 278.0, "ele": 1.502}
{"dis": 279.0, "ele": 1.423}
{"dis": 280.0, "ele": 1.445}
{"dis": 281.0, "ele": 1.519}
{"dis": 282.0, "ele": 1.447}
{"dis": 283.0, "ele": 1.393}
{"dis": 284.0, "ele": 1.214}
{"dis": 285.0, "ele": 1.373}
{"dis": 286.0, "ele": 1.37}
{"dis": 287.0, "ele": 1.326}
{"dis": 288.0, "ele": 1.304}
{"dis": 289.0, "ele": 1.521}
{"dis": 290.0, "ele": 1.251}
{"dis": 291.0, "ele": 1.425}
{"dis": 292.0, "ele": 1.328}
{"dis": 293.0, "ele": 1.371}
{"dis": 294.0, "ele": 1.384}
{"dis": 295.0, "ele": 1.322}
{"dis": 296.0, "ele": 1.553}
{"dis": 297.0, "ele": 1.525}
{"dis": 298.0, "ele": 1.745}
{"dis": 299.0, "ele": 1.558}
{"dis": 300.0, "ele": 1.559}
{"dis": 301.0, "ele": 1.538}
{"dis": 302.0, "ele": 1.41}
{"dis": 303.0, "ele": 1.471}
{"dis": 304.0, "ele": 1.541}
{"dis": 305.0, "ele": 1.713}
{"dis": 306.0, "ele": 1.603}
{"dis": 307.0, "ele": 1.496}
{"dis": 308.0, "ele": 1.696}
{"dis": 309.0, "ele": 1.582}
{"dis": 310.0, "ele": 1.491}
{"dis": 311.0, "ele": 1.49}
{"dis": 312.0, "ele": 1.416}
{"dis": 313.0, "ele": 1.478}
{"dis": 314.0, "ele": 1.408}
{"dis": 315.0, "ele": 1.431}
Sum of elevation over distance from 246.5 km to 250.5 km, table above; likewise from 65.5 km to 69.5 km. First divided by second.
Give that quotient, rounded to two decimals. 1.07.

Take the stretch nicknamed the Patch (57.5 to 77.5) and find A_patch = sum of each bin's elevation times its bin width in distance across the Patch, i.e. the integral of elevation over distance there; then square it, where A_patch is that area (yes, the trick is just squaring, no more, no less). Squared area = 478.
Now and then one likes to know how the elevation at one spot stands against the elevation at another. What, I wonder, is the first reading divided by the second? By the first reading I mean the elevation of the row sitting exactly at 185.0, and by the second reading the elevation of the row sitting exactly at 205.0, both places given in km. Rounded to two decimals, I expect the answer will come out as 1.04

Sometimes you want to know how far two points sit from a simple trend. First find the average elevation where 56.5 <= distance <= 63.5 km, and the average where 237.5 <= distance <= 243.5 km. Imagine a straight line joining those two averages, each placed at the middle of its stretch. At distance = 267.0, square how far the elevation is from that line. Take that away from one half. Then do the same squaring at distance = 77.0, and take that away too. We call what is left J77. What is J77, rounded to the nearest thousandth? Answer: 0.445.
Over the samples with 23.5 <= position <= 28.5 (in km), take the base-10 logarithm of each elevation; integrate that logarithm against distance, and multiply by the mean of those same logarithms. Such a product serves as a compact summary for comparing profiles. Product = 0.029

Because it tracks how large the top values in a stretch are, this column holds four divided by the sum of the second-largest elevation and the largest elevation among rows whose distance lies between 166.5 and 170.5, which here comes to 1.76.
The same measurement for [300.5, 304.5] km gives 1.30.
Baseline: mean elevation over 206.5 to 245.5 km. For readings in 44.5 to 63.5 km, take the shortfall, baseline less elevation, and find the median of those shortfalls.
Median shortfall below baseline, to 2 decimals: 0.32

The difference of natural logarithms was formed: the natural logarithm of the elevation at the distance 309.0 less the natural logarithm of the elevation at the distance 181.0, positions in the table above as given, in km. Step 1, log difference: 0.4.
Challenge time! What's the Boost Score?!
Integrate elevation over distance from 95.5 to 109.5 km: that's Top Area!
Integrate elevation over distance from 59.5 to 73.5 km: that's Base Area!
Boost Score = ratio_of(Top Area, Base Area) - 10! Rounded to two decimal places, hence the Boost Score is -8.88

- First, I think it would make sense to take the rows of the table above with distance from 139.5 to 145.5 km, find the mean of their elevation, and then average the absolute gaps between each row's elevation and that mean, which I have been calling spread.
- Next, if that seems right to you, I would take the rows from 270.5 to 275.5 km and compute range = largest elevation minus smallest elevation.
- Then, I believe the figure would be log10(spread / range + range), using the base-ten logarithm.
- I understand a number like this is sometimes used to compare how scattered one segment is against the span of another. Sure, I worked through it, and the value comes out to -0.37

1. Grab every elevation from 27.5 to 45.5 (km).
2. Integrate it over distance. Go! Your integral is 19.9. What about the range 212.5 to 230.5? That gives 23.4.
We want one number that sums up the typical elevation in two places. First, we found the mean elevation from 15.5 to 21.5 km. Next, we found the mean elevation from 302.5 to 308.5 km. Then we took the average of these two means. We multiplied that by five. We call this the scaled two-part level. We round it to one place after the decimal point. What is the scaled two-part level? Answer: 7.4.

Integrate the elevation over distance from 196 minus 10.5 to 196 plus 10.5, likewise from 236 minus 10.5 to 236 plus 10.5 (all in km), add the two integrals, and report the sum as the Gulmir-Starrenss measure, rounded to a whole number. 52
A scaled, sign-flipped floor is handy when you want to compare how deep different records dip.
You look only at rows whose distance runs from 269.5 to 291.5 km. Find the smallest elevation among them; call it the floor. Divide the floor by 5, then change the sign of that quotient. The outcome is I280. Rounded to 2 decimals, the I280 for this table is -0.24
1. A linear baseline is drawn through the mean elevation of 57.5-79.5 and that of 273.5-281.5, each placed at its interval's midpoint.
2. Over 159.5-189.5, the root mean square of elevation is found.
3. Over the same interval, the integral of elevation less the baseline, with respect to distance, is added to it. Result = -5.04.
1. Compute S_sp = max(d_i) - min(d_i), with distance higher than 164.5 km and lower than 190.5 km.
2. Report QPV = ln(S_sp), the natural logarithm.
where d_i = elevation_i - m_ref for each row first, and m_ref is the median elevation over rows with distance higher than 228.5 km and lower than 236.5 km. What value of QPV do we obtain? -1.38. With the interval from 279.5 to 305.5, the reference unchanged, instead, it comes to -0.63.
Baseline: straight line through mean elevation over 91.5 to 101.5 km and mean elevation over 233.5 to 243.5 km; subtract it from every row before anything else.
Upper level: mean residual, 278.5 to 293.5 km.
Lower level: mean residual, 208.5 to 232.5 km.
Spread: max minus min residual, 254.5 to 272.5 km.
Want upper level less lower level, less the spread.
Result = -0.30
